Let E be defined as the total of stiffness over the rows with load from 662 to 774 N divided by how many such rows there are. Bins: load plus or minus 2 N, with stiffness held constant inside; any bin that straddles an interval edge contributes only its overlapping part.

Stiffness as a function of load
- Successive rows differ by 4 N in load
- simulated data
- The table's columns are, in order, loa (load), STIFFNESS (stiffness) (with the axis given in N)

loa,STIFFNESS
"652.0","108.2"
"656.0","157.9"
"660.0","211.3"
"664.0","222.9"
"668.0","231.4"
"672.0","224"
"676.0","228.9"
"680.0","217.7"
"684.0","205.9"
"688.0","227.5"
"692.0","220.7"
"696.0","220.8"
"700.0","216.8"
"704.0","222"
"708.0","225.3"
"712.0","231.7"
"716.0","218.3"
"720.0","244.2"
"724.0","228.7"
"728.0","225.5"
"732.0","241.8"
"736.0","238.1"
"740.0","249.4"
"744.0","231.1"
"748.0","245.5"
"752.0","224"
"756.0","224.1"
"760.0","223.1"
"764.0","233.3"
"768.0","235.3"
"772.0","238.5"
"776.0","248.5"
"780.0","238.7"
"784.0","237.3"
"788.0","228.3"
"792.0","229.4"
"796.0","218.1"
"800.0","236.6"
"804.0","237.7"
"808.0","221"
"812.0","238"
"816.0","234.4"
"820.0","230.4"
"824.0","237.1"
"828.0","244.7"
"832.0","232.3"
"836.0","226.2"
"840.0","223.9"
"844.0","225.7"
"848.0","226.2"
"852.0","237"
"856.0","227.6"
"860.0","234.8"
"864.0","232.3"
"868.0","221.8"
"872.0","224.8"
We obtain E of 228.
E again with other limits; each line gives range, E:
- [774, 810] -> 233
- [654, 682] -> 213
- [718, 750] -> 238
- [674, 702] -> 220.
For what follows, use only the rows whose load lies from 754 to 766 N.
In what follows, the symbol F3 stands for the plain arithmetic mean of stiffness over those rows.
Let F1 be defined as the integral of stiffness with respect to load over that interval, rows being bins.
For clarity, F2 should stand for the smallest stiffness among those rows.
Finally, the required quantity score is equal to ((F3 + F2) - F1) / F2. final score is -10.2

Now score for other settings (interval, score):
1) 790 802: -10.5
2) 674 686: -10.6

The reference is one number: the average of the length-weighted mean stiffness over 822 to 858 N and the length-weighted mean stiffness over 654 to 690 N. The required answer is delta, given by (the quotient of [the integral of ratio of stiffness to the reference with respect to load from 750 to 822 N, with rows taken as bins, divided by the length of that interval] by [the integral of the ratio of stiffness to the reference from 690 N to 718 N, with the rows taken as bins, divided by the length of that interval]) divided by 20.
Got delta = 0.0522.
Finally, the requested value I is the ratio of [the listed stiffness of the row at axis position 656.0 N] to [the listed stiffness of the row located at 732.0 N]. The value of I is 0.65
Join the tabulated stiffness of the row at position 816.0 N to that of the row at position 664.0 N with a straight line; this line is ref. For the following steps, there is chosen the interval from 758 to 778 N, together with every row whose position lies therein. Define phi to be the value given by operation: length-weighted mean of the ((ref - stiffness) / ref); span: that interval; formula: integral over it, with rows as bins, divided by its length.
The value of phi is -0.02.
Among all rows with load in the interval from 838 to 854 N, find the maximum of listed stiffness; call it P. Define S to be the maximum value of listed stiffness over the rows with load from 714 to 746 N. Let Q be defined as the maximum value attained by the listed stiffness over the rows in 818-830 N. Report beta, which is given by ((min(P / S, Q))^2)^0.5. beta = 0.95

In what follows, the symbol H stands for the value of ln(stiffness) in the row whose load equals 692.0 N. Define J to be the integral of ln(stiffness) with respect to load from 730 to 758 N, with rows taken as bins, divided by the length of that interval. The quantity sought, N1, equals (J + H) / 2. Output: 5.43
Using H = 5.40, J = 5.46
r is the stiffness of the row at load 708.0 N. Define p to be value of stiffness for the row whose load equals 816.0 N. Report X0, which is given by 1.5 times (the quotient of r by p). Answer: 1.44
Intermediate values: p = 234.4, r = 225.3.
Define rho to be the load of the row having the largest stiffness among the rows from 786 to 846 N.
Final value 828.0 N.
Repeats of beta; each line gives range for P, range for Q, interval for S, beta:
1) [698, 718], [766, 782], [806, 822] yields 0.97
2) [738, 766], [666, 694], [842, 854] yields 1.05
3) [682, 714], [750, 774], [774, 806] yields 0.93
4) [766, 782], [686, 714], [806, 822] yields 1.04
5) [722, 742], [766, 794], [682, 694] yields 1.10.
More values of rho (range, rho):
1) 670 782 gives 740.0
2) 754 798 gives 776.0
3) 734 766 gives 740.0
